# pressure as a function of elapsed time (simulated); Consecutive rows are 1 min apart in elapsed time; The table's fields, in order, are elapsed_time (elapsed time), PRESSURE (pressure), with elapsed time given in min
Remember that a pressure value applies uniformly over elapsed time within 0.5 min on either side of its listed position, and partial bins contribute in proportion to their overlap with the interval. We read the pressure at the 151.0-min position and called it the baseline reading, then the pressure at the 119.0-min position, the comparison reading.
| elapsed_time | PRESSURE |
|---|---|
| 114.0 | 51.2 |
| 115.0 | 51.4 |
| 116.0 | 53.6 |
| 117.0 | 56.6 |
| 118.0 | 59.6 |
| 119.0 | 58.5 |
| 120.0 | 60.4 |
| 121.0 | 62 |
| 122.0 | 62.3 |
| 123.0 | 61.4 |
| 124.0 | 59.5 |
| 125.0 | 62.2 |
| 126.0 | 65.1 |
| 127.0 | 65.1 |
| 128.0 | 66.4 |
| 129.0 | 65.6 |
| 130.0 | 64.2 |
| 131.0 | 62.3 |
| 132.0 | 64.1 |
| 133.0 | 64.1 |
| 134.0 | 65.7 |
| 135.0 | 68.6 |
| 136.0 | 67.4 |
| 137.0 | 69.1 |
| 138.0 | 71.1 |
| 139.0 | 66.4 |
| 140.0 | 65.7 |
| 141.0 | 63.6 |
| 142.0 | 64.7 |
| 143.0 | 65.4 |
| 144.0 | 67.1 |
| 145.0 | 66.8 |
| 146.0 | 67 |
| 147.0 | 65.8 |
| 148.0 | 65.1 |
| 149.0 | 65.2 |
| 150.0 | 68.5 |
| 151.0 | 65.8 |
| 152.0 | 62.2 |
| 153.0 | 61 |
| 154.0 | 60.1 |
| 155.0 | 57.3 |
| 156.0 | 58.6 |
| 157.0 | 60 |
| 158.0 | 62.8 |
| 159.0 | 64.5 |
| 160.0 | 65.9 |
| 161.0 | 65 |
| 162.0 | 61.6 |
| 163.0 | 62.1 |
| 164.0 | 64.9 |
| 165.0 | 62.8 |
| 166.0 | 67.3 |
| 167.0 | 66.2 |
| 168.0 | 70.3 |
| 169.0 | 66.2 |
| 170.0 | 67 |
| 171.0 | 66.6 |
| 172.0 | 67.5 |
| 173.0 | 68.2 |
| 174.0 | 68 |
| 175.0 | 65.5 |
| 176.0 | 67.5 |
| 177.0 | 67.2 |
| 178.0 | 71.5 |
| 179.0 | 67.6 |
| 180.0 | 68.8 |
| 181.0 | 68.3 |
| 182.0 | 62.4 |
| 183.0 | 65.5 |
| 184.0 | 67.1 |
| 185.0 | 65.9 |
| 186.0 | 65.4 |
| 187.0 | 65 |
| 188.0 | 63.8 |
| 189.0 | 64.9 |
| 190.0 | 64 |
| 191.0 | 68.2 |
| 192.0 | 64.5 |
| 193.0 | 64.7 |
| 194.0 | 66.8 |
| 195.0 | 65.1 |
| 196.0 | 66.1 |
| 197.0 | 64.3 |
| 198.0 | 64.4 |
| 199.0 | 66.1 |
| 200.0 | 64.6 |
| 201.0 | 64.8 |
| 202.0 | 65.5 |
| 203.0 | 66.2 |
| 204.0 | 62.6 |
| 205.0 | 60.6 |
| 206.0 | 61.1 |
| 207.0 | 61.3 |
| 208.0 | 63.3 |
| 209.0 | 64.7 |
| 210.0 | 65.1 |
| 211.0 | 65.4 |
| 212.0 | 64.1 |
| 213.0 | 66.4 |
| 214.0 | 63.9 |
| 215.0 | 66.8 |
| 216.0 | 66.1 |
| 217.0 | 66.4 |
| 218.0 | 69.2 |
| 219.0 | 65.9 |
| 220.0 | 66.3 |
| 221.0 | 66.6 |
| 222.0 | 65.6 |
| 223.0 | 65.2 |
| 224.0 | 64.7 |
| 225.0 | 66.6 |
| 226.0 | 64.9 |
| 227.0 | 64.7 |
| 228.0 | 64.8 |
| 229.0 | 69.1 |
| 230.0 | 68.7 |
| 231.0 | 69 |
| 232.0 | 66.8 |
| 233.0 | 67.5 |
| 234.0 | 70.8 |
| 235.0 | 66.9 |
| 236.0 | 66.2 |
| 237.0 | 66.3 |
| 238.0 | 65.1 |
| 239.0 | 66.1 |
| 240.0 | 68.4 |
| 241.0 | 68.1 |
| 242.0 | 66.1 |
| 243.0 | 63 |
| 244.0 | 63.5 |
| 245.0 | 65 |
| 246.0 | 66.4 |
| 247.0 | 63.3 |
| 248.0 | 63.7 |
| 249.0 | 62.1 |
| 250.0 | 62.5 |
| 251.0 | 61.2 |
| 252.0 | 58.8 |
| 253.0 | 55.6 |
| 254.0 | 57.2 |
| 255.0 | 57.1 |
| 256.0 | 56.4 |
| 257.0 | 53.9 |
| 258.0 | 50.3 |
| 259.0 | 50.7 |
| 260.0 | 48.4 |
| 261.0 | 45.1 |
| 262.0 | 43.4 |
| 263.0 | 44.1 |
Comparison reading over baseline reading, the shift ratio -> 0.89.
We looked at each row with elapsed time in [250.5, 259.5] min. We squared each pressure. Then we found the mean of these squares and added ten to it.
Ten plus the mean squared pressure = 3123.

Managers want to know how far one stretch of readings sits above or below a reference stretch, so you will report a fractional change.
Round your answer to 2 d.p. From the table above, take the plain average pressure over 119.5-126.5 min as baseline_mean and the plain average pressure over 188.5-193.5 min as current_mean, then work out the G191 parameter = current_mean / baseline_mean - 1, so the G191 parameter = 0.06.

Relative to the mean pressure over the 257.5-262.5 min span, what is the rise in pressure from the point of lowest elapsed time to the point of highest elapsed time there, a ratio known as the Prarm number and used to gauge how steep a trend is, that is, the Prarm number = -0.15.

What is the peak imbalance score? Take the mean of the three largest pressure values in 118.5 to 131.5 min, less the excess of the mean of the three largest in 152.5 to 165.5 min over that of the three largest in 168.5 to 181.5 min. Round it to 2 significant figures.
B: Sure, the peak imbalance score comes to 70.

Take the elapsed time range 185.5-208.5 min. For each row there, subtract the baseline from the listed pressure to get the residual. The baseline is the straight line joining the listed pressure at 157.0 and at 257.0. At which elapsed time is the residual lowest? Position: 205.0 min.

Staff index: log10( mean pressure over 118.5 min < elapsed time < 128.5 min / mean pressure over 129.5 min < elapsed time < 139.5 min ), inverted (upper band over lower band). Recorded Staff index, 0.027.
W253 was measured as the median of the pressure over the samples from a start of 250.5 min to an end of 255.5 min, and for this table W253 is 57.2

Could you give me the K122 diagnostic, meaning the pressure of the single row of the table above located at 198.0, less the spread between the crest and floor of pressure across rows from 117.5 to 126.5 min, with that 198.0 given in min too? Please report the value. 58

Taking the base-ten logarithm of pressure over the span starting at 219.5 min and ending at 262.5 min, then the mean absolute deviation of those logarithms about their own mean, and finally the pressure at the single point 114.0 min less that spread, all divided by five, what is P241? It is 10.2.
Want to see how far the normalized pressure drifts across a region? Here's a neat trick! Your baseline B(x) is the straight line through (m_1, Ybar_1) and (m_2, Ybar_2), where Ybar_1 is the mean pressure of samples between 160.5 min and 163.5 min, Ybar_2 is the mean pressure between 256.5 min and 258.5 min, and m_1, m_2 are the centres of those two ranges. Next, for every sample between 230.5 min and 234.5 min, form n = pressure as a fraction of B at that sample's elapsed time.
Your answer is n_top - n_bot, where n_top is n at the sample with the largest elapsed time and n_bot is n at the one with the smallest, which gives 0.041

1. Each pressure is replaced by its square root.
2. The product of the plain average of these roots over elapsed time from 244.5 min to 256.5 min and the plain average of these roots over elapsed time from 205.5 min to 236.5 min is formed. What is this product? 63.3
